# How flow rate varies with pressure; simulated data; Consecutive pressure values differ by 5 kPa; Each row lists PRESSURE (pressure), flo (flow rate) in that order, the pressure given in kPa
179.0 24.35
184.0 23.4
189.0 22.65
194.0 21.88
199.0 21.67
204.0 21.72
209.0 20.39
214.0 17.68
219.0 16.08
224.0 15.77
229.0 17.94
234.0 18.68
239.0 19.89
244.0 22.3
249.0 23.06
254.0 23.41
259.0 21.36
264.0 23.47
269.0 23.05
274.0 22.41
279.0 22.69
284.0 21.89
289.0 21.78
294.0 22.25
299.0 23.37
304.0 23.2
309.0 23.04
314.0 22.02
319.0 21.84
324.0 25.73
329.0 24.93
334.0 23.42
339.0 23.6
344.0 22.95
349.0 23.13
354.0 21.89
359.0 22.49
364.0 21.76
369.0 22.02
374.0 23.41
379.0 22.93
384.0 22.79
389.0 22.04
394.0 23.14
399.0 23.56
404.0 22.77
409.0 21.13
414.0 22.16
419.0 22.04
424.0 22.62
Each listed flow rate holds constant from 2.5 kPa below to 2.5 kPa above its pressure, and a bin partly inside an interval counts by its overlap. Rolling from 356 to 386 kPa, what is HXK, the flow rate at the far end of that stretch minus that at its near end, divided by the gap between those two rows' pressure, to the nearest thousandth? 0.012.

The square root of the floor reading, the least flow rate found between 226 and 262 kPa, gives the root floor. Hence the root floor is 4.24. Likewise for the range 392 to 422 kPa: 4.60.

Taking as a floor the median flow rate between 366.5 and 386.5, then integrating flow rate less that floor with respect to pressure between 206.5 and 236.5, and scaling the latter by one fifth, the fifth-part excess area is -31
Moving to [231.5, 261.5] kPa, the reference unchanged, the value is -8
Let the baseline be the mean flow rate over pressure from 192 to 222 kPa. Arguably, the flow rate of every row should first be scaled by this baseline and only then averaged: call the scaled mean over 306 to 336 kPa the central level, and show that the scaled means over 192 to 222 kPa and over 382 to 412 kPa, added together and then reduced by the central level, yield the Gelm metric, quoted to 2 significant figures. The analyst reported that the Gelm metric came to 0.95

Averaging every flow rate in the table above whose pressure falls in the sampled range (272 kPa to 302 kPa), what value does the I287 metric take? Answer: 22.4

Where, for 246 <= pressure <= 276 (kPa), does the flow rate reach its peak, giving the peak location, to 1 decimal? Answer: 264.0 kPa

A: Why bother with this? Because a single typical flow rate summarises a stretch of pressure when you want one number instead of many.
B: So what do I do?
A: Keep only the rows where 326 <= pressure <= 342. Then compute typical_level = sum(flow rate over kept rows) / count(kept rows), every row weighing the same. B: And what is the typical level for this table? 24.0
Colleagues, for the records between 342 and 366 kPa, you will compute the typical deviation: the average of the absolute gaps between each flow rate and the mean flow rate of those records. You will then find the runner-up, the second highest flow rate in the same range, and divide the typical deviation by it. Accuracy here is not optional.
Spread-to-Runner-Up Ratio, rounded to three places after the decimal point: 0.022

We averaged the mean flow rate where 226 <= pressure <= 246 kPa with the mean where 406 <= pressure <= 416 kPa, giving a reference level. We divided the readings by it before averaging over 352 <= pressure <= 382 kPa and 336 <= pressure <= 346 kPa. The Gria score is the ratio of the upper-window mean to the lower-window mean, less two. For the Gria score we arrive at -1.04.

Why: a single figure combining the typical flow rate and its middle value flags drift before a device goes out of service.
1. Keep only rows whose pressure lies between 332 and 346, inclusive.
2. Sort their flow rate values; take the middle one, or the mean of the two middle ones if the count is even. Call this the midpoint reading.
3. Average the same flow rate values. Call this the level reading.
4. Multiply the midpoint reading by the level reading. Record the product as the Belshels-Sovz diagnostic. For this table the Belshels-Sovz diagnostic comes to 546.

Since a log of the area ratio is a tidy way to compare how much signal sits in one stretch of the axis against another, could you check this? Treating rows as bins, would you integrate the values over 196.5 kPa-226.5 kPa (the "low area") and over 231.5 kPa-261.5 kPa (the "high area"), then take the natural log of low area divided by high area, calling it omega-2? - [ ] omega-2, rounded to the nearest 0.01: -0.13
